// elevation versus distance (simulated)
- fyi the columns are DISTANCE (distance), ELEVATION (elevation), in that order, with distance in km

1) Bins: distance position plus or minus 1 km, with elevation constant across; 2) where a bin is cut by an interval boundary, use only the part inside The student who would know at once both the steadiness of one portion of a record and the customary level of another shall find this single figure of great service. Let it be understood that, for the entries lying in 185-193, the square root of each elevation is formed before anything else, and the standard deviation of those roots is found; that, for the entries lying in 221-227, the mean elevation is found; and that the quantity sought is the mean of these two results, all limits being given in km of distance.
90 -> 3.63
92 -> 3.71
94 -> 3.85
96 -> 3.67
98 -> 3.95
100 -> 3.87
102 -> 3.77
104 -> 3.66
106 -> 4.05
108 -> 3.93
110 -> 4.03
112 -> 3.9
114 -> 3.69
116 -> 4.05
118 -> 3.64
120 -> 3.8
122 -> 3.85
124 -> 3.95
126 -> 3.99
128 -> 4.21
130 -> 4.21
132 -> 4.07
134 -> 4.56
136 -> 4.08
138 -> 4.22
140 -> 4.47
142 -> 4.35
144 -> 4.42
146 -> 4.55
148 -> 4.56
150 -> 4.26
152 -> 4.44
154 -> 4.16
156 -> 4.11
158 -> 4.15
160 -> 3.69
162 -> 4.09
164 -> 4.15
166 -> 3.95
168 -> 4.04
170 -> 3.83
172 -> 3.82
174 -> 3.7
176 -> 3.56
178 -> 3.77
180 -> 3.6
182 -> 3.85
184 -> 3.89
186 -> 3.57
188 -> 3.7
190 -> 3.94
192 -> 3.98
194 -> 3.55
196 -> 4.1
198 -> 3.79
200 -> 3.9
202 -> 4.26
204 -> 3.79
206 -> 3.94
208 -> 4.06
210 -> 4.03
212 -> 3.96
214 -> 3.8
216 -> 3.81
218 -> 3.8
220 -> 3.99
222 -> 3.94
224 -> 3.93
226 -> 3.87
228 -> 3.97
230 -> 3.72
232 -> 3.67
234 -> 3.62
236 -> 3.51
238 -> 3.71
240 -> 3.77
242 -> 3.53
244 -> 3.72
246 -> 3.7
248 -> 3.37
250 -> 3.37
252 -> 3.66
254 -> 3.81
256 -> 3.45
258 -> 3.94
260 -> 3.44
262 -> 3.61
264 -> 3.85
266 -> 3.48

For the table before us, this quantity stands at 1.98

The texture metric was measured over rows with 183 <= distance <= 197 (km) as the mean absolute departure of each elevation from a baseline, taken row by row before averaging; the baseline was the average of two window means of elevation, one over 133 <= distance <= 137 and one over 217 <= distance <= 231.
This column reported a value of 0.286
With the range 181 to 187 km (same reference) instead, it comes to 0.334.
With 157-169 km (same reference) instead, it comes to 0.123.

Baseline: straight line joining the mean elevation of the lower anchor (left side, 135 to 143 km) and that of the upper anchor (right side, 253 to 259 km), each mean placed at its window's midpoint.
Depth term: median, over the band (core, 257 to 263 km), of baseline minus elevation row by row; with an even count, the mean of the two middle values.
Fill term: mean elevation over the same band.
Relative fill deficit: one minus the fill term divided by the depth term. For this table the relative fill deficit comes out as -37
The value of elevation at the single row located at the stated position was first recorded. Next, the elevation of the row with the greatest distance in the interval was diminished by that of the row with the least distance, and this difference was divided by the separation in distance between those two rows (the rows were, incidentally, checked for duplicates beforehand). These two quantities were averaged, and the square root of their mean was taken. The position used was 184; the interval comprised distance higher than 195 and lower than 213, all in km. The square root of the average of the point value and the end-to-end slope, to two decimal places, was 1.39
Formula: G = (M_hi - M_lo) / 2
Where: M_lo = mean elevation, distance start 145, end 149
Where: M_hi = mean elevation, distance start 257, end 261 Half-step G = -0.43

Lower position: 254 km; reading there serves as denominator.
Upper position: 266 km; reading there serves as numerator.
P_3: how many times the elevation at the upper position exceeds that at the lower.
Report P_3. 0.91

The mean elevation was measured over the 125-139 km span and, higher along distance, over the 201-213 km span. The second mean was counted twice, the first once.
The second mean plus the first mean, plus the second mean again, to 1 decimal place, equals 12.2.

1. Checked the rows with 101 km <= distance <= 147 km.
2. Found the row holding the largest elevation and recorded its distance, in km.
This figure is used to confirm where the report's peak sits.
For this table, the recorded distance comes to 134 km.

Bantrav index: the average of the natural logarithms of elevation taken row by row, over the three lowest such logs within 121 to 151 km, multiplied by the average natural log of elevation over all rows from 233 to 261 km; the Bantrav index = 1.76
